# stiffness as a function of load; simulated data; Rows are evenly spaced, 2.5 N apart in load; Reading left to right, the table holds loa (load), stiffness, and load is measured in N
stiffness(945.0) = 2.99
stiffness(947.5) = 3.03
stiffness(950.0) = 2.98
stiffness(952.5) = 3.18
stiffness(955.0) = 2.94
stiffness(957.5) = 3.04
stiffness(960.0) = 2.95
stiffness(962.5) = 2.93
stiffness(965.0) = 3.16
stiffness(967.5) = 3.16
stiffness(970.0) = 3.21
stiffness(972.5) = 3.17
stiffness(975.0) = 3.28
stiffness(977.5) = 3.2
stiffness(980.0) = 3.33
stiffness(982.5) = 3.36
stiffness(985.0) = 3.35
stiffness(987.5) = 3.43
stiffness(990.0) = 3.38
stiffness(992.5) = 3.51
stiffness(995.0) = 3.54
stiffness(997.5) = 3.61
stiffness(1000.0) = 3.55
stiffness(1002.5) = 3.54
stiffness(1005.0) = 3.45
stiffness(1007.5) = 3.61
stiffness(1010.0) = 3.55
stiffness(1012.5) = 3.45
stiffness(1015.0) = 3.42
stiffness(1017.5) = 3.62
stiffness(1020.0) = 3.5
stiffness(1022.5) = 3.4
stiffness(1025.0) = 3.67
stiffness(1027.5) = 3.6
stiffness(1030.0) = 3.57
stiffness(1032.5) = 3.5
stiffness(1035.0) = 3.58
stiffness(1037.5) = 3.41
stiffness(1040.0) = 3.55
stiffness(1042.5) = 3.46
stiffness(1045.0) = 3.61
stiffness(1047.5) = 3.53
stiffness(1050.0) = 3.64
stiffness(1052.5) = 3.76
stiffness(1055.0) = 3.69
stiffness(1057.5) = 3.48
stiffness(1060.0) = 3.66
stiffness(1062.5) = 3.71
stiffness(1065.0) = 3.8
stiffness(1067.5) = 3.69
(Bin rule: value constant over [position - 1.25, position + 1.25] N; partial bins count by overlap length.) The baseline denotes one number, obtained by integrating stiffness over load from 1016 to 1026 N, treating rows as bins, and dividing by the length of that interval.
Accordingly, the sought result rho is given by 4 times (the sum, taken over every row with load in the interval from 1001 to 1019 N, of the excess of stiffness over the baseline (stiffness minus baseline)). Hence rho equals -0.6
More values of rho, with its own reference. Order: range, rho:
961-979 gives -10.7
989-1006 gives -0.8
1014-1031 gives 0.0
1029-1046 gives -0.4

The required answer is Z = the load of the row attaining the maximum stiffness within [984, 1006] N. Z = 997.5 N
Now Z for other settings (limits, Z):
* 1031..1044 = 1035.0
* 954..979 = 975.0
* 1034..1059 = 1052.5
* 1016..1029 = 1025.0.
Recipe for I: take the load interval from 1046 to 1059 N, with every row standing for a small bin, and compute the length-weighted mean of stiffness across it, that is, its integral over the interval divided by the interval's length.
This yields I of 3.62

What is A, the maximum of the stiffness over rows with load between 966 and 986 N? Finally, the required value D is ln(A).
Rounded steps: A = 3.36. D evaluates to 1.21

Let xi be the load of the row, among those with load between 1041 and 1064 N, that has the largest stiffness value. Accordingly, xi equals 1052.5 N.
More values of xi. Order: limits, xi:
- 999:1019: 1017.5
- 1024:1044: 1025.0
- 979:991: 987.5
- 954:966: 965.0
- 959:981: 980.0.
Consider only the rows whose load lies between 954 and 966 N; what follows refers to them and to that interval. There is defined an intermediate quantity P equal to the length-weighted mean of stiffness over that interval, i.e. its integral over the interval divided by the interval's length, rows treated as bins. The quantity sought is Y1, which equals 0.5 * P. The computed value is 1.50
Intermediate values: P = 3.00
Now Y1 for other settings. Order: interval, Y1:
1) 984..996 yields 1.72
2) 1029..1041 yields 1.76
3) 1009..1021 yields 1.75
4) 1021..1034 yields 1.77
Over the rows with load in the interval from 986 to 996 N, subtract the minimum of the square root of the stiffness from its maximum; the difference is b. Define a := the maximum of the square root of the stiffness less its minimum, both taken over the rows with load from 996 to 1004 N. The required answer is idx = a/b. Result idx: 0.43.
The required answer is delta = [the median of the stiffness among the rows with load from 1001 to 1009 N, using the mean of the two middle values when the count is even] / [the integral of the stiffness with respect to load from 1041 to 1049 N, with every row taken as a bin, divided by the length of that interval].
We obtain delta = 1.001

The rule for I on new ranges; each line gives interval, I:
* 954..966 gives 3.00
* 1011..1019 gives 3.50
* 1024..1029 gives 3.63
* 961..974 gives 3.13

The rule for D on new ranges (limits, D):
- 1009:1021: 1.29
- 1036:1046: 1.28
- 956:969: 1.15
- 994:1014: 1.28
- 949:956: 1.16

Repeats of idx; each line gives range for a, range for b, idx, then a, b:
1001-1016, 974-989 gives 0.80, 0.05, 0.063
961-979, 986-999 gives 1.61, 0.10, 0.062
